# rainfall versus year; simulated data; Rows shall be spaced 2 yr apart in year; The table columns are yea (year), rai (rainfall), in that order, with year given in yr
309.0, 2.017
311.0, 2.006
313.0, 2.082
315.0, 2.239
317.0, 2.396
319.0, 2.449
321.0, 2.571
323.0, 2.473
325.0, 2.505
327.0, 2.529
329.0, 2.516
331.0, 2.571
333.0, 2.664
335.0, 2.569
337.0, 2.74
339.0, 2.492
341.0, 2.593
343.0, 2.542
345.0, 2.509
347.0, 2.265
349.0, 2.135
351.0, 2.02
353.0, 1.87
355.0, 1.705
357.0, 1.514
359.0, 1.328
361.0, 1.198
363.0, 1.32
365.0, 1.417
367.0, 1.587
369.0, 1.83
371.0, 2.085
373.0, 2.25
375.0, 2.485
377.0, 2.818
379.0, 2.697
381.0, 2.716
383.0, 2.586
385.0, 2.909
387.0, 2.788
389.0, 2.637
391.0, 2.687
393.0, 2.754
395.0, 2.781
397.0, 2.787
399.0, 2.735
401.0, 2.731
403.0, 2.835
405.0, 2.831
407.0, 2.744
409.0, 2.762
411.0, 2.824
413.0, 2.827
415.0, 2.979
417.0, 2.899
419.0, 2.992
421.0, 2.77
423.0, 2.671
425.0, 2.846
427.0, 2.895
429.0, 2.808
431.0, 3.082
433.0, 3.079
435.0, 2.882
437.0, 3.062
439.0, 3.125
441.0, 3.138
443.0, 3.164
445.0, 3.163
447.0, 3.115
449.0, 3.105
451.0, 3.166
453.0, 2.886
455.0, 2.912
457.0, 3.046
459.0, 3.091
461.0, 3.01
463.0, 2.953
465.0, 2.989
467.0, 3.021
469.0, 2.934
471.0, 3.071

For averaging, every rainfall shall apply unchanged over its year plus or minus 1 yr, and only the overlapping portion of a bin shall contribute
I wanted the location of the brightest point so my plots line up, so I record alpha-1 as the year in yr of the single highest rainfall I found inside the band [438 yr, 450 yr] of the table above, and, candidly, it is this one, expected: 443.0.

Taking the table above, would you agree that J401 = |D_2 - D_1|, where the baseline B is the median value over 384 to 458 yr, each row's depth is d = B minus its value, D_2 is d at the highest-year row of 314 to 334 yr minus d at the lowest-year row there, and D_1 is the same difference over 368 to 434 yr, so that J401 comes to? 0.8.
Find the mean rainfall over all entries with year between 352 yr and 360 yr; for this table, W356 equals 1.6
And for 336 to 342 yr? 2.6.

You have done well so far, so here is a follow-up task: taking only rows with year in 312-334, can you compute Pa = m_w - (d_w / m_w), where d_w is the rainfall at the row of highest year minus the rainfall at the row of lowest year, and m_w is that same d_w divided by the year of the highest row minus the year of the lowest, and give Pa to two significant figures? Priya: -20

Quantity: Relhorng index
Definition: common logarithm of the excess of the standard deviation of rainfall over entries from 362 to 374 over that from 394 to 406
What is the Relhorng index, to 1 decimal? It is -0.5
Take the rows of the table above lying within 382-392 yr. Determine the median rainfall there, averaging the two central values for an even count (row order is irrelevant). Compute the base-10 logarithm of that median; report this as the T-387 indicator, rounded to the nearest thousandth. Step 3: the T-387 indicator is 0.429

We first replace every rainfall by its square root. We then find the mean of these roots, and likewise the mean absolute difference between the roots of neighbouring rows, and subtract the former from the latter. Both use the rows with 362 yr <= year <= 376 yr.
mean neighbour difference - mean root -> -1.28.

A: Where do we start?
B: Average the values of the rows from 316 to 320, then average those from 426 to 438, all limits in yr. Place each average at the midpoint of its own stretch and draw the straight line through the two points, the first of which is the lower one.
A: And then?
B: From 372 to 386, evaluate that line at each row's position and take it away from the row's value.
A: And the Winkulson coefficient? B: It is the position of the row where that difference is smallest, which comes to 373.0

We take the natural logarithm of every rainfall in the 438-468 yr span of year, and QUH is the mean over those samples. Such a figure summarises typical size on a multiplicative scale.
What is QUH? 1.12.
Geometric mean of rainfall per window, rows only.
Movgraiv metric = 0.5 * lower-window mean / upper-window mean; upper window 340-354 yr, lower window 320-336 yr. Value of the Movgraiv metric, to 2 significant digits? 0.56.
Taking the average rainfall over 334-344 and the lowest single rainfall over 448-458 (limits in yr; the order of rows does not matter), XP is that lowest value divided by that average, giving 1.12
